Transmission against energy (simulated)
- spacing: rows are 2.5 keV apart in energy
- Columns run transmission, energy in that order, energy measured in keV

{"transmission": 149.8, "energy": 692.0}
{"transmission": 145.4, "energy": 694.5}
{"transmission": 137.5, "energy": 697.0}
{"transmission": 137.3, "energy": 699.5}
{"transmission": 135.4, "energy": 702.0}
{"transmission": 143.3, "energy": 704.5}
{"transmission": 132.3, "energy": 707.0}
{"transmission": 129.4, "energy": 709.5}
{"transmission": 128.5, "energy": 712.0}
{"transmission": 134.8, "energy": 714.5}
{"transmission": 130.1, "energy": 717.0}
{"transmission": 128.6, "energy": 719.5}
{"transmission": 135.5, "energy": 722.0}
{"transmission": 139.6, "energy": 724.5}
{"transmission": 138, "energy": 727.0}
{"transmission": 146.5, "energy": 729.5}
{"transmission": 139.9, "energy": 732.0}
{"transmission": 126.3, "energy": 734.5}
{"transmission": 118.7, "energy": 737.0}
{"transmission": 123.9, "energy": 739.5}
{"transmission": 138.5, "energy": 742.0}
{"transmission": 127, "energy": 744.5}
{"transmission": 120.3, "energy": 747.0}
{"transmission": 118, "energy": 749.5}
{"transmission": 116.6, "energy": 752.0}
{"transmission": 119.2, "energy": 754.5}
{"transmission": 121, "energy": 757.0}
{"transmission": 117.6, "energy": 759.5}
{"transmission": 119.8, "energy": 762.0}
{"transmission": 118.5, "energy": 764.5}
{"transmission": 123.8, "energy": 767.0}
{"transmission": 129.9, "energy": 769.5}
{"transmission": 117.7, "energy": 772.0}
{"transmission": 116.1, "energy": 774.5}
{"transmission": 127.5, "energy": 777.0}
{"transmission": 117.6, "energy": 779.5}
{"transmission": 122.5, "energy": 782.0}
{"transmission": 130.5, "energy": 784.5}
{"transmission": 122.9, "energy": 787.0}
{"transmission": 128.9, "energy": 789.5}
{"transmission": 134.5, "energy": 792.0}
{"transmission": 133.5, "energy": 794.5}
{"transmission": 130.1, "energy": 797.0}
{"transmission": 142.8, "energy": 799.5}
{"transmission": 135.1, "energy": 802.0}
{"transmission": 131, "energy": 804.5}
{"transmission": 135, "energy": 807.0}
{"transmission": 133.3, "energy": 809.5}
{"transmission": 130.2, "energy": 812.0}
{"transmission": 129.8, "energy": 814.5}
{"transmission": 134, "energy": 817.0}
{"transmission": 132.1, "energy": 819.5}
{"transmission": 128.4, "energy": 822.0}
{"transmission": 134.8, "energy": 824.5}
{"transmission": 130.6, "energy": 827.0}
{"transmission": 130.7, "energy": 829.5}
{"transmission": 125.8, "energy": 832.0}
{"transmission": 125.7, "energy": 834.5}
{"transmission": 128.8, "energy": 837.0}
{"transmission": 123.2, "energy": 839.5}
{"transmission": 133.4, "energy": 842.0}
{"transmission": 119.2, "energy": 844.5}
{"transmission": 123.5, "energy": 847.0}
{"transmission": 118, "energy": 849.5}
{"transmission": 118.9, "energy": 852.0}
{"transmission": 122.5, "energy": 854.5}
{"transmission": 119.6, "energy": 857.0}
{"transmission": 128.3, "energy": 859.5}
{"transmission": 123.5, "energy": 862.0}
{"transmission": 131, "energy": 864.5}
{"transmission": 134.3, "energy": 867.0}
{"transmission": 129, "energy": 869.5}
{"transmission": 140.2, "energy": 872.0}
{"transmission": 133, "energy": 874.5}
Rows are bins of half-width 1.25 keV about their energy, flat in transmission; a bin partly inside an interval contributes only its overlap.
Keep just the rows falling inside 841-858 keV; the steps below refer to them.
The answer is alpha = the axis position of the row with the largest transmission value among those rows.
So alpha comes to 842.0 keV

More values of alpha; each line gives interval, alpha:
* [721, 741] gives 729.5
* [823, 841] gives 824.5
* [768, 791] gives 784.5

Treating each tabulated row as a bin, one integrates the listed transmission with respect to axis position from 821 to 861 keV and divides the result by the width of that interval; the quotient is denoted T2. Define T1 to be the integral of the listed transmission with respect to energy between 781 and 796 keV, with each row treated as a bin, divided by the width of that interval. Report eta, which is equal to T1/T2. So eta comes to 1.03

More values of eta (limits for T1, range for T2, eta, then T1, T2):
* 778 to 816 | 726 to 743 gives 0.98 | 130.5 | 133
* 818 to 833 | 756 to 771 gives 1.07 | 130.5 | 122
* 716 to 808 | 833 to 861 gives 1.03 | 127.6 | 124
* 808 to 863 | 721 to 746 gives 0.95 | 127.1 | 133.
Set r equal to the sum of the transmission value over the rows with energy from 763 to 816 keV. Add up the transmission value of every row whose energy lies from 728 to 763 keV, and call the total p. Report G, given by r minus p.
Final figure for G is 938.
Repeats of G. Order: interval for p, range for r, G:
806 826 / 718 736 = -103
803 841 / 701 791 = 2631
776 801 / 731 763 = 316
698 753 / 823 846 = -1736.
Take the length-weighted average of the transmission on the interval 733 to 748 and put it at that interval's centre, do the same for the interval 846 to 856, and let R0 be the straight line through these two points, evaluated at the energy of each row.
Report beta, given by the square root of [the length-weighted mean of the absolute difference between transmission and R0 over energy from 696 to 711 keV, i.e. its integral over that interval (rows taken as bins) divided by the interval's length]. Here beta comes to 2.79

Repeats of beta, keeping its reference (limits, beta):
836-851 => 2.17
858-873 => 3.29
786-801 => 3.02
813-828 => 3.08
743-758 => 2.40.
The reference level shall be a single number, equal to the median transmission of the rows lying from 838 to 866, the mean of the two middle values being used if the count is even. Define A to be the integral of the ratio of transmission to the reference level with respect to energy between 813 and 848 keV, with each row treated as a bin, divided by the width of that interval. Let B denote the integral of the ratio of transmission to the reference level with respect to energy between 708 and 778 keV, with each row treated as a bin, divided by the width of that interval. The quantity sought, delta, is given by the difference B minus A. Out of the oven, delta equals -0.01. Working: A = 1.04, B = 1.03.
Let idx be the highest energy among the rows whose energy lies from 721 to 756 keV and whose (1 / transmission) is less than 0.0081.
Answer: 744.5 keV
